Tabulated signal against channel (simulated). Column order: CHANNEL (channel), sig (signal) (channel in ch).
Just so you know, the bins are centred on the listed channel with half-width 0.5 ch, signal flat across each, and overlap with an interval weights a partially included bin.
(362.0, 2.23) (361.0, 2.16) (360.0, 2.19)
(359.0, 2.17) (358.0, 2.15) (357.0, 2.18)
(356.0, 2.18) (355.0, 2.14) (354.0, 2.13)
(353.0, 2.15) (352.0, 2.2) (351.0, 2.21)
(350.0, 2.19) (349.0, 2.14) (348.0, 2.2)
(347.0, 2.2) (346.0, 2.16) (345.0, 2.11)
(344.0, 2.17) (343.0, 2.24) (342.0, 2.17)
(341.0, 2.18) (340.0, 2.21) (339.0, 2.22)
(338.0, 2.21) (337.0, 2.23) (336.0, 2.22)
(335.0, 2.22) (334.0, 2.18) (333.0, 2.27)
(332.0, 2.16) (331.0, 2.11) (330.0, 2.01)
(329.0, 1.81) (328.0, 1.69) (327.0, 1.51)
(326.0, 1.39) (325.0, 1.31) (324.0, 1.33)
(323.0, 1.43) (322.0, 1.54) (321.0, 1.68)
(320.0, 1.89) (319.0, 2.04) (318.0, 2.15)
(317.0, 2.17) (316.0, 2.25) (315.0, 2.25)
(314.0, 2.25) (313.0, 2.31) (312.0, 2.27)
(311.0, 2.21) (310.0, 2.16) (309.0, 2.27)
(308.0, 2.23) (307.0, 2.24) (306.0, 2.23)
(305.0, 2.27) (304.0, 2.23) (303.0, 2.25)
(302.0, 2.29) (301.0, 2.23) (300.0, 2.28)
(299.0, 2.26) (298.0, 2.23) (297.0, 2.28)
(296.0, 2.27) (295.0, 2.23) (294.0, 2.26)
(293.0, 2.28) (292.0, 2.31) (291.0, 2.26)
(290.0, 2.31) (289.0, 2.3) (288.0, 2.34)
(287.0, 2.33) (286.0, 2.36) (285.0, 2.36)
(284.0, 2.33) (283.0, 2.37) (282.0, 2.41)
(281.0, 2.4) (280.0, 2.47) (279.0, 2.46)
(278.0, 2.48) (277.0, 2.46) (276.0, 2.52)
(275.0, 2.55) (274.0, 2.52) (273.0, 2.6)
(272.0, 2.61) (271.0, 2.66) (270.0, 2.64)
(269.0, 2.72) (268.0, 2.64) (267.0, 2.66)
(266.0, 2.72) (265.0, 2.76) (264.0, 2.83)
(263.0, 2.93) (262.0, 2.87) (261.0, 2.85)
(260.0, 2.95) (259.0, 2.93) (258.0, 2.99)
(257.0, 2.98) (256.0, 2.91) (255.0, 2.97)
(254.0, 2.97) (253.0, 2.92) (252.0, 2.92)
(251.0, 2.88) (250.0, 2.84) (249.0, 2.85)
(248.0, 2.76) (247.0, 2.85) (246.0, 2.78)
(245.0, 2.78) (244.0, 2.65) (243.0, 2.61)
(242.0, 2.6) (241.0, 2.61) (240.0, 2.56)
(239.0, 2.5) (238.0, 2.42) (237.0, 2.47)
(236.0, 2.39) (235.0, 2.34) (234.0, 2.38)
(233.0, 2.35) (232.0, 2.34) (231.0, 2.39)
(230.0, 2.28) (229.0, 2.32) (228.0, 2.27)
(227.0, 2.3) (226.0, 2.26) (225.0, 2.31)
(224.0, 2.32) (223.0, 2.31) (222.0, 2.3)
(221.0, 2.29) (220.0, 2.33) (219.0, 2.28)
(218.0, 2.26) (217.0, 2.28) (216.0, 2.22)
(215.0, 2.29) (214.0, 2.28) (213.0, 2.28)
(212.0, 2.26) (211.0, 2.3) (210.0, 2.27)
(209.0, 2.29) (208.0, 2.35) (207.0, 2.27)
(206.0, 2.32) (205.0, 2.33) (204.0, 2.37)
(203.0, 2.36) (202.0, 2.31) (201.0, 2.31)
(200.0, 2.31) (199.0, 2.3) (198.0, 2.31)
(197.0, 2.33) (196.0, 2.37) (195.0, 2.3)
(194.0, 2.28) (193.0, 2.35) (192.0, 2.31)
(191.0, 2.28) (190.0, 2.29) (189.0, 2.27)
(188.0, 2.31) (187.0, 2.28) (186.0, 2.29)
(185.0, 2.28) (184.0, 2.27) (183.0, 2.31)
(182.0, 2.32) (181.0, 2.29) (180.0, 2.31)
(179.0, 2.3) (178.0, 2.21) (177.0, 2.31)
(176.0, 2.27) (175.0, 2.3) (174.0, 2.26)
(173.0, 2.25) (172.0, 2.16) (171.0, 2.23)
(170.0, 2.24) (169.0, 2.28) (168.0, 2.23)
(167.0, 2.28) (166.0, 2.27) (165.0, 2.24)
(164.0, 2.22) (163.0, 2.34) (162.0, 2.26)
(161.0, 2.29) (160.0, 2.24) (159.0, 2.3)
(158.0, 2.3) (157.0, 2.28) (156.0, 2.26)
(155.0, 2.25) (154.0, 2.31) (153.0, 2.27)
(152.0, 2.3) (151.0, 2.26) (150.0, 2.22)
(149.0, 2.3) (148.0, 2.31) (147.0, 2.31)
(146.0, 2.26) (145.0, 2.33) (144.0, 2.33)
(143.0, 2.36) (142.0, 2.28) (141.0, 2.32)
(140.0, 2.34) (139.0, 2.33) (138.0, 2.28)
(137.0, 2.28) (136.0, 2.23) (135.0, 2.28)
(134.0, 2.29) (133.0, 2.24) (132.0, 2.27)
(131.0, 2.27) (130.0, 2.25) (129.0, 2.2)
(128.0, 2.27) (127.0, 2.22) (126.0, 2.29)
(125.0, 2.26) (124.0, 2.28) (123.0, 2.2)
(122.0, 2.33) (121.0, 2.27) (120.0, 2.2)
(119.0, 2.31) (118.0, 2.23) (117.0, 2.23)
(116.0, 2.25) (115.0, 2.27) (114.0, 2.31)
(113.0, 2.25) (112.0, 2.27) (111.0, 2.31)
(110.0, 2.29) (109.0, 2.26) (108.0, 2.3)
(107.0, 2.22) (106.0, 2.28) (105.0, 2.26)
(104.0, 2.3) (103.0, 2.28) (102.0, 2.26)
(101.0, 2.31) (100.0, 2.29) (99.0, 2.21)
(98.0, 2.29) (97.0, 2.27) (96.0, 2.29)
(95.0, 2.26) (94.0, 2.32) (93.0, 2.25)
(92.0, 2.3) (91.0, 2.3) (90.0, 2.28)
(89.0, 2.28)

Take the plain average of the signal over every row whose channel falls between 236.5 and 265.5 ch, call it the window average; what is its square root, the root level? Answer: 1.67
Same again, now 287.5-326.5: 1.45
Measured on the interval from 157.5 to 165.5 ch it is 1.51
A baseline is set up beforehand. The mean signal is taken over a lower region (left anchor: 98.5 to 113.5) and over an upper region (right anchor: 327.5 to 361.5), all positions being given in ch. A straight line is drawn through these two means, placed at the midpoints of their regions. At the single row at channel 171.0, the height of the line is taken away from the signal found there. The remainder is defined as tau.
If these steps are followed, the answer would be -0.010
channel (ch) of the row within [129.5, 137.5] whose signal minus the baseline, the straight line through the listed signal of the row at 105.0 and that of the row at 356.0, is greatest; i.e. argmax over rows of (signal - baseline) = 134.0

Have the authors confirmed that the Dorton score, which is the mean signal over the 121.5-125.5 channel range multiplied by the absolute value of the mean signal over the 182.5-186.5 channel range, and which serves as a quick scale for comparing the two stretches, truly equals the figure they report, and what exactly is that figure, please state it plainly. 5.2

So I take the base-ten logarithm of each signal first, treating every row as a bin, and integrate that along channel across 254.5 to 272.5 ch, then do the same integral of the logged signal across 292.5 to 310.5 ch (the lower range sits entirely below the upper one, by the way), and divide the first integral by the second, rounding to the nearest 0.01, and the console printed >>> 1.27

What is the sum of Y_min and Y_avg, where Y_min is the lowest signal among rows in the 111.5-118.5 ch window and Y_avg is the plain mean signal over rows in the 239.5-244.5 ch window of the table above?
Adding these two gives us 4.8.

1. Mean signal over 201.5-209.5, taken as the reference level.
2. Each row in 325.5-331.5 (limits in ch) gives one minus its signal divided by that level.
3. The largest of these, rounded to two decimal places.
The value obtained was 0.40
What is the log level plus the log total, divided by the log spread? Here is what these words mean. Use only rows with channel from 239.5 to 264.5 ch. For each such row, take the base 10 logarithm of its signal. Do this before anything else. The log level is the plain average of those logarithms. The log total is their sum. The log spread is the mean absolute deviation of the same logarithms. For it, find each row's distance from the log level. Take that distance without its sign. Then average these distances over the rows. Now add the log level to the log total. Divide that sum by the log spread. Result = 720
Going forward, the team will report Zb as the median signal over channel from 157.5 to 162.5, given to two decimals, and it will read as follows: 2.29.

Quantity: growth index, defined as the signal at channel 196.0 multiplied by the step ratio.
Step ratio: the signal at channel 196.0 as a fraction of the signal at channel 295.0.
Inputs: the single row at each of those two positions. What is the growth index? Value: 2.52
